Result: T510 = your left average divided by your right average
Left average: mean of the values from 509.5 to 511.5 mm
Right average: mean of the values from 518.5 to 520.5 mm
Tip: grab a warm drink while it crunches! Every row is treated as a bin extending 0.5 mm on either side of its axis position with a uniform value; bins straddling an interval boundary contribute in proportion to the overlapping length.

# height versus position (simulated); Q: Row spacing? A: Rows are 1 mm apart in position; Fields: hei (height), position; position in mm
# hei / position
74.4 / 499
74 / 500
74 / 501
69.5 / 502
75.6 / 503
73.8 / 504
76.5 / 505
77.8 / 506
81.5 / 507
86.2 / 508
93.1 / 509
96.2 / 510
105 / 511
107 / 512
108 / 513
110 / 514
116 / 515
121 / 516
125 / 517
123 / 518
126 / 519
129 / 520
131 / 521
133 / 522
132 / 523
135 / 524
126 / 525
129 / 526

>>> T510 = 0.79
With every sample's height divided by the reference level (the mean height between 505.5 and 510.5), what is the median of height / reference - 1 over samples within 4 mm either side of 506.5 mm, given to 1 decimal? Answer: -0.1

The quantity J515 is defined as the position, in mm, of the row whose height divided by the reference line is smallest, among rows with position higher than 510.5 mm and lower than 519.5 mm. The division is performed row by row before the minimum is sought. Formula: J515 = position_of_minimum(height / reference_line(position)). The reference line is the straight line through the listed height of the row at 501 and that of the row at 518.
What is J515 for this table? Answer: 514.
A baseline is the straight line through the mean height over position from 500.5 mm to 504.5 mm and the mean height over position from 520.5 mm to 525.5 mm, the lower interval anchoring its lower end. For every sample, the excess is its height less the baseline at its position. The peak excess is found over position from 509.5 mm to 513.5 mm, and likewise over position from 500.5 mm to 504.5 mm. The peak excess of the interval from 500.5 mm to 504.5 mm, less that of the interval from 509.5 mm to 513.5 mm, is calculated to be -2.6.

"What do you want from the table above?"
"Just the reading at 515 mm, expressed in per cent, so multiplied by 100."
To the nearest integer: 11600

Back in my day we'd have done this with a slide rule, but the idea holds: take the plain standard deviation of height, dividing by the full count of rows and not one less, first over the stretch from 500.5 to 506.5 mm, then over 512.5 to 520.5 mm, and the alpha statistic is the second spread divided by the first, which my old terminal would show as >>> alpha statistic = 2.72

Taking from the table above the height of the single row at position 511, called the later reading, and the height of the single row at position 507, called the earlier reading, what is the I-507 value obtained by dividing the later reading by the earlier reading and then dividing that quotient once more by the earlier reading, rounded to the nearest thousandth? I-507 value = 0.016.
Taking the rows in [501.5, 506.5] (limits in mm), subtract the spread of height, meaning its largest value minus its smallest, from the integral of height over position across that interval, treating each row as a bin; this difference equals 365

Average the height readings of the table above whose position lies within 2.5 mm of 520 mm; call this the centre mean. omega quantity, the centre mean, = 128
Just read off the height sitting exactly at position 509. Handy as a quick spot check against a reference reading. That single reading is 93.1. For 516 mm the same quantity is 121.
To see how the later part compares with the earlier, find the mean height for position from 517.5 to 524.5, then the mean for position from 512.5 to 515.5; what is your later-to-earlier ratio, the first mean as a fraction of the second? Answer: 1.17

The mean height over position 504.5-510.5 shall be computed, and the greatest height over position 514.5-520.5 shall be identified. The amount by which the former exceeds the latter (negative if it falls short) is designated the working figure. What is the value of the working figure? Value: -44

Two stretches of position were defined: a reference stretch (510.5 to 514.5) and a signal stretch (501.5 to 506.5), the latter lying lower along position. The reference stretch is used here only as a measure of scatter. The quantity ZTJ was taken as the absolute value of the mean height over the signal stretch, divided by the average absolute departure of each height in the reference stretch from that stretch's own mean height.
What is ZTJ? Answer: 50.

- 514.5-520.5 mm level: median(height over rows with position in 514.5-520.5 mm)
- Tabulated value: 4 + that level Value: 128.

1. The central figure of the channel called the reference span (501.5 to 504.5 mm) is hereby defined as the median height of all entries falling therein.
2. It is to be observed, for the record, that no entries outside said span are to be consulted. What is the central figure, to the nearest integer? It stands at 74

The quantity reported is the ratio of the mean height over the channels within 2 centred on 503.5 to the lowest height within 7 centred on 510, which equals 0.92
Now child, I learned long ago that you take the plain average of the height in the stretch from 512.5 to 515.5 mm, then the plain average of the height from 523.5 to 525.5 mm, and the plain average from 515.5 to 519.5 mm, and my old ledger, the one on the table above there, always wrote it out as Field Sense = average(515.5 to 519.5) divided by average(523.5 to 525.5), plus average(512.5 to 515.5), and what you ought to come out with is 112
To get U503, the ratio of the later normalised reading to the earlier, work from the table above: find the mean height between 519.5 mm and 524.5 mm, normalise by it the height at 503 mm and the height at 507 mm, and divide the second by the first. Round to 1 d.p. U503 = 1.1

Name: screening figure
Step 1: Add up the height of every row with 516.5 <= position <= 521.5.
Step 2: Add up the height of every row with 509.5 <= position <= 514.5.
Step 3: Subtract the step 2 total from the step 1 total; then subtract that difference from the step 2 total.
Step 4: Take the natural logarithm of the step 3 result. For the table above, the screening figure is 6.0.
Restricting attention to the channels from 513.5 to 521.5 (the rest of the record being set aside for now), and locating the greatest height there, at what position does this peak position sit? 521 mm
